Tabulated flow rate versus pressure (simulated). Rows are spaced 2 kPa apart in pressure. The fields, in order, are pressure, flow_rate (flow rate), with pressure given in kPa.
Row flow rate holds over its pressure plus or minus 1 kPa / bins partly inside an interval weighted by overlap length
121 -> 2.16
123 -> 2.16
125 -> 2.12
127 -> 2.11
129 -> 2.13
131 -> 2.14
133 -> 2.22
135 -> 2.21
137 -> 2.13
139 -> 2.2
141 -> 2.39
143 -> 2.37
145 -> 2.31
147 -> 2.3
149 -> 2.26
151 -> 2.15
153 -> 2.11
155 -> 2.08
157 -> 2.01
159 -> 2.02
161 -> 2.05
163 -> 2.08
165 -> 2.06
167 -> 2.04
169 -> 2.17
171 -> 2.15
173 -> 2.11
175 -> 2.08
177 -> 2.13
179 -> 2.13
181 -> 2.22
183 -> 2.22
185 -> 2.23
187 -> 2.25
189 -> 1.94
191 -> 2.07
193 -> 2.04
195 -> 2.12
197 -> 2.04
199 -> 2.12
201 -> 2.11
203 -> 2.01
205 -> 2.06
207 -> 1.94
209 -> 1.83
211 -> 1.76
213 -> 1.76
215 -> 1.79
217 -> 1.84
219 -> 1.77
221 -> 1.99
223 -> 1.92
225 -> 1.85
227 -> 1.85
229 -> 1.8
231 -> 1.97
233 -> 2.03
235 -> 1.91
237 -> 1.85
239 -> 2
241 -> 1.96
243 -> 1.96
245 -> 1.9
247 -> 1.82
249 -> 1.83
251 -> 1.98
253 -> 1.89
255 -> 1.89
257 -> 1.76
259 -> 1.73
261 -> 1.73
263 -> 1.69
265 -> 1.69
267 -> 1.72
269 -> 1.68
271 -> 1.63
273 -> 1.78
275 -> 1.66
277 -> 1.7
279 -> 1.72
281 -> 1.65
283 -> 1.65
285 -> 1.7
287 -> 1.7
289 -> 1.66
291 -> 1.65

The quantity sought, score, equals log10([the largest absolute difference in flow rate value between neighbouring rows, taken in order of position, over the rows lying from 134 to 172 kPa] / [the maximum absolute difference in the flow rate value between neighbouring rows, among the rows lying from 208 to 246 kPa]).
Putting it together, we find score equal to -0.1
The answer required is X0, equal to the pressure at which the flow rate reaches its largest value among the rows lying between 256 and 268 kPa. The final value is 257 kPa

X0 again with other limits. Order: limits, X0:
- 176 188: 187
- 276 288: 279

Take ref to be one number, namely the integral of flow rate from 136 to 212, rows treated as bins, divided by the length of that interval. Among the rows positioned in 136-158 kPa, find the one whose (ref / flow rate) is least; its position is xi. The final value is 141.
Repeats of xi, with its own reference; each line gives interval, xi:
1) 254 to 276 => 255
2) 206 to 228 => 221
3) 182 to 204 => 187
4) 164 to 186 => 185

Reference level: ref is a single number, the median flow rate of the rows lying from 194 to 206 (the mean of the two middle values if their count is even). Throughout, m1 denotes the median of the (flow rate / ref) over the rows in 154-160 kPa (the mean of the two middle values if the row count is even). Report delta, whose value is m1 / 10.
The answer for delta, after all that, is 0.097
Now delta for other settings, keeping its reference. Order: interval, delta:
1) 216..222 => 0.088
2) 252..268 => 0.083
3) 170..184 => 0.102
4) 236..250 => 0.091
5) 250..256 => 0.091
